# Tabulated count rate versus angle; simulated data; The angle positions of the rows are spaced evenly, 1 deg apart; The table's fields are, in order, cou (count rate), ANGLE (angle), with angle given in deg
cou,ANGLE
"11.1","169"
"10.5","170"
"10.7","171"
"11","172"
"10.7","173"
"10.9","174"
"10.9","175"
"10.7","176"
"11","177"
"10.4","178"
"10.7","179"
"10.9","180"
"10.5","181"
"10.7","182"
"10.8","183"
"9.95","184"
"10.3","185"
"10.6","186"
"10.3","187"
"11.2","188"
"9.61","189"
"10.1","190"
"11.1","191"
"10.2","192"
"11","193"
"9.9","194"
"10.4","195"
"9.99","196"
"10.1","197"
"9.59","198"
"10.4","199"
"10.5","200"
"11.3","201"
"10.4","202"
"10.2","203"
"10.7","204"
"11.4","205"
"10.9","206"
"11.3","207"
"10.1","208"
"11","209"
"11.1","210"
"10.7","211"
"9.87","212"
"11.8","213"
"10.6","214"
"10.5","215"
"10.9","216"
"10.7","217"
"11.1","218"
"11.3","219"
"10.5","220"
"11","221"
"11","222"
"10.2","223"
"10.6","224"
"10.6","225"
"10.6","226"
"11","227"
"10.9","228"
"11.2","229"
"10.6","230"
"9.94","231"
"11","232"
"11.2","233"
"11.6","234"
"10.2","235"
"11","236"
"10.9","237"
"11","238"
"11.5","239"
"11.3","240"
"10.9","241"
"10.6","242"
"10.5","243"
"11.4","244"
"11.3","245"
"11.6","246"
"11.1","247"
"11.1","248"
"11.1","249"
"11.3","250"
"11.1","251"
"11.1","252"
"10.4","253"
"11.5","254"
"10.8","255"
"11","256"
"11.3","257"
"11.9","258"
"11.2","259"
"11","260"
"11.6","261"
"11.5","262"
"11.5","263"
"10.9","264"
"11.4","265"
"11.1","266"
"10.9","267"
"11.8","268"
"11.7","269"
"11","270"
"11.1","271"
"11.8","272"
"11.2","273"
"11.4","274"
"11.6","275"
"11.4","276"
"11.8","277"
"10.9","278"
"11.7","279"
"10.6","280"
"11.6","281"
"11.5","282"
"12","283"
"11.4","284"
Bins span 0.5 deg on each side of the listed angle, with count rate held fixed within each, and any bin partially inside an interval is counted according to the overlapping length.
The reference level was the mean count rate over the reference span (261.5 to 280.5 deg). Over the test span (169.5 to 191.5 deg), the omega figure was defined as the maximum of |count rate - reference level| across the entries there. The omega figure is 1.72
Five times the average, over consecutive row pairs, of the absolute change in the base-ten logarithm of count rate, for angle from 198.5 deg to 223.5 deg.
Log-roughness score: 0.118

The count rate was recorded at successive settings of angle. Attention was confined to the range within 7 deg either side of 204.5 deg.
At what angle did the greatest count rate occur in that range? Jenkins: 205 deg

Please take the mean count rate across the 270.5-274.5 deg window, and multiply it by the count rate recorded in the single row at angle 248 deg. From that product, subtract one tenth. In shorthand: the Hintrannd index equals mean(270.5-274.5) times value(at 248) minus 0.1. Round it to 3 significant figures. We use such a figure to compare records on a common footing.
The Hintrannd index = 126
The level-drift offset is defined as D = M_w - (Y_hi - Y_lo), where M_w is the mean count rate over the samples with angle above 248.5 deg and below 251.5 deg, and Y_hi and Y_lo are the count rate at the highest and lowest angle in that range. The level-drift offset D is 11.2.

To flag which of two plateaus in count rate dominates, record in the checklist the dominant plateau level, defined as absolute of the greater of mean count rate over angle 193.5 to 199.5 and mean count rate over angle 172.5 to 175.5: 10.83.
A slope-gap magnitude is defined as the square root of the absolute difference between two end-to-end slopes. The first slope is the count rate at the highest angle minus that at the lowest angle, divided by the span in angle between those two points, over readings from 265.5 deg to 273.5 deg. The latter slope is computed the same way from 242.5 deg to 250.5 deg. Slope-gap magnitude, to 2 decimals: 0.32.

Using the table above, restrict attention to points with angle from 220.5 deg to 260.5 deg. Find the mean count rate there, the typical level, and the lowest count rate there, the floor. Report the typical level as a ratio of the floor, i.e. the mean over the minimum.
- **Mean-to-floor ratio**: 1.11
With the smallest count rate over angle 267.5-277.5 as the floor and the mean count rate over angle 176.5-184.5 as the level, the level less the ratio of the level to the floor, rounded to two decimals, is 9.65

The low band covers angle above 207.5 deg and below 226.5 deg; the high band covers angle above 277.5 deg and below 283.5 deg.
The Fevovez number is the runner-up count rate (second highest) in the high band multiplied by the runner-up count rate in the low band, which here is 132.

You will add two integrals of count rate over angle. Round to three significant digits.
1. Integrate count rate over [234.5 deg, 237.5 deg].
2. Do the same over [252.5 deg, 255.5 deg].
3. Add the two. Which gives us 64.8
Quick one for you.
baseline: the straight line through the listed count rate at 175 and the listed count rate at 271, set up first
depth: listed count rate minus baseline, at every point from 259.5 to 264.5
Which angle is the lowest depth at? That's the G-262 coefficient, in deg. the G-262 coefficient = 264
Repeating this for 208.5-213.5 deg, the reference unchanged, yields 212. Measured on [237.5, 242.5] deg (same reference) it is 242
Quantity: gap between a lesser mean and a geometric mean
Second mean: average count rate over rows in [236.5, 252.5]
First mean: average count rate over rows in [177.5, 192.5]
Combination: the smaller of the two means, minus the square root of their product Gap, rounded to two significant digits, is -0.31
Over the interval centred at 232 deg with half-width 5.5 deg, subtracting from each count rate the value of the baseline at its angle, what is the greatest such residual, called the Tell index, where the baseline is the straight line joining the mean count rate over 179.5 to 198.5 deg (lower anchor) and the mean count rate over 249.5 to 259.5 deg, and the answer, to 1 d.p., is 0.7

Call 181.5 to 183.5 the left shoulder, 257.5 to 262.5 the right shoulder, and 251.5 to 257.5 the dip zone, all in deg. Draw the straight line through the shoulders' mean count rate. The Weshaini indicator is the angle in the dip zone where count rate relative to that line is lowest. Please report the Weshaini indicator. 253 deg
